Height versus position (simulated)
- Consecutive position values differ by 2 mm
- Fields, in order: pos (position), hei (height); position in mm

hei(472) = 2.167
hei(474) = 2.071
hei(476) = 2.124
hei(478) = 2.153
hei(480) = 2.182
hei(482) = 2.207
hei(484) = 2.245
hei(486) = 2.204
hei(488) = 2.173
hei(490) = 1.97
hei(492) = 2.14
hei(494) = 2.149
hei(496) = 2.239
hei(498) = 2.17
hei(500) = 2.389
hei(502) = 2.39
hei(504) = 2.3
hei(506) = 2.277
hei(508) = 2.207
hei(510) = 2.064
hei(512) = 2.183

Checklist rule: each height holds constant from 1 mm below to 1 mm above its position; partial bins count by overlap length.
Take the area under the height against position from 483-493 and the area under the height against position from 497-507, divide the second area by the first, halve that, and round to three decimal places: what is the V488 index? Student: 0.537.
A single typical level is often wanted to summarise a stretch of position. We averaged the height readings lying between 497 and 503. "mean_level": 2.32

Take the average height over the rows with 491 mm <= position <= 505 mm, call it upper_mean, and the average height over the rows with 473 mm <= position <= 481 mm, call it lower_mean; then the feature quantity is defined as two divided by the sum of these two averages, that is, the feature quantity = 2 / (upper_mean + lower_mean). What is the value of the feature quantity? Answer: 0.456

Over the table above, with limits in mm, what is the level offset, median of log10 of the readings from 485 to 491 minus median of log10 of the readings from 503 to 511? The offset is -0.014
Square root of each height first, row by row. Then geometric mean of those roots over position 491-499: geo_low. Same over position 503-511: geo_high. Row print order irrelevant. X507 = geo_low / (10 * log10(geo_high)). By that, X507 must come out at 0.86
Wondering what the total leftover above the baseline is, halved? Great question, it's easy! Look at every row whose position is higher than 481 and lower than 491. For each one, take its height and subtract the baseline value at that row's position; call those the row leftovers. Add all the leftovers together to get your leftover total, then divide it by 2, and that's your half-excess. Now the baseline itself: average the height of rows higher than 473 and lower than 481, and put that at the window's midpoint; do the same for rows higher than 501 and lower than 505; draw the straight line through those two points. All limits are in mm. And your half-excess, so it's -0.116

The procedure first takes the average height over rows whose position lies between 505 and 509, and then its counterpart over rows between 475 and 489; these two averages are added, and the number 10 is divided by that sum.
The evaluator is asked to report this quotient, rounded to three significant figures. 2.26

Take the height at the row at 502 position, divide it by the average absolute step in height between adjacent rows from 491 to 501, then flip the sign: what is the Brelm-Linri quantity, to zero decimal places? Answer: -25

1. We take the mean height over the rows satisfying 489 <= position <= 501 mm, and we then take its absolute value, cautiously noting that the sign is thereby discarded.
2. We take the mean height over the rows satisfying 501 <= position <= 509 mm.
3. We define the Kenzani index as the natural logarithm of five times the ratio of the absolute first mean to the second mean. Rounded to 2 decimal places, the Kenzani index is 1.56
